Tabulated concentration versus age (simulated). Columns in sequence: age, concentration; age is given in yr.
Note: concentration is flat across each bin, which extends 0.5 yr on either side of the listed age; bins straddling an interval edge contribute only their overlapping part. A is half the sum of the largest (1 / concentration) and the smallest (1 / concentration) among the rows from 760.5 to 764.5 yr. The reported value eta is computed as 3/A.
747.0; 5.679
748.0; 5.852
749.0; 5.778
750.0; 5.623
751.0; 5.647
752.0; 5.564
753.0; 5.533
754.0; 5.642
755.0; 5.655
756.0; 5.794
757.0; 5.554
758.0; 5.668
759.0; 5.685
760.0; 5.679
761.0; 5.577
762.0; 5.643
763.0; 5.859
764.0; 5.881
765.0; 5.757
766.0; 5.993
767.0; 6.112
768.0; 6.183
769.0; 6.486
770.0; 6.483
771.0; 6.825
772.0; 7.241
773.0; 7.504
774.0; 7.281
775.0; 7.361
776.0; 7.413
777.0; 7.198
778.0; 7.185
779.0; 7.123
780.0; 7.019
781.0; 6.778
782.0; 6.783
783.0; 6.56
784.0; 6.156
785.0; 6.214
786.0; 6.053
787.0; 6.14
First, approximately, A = 0.175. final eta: 17.2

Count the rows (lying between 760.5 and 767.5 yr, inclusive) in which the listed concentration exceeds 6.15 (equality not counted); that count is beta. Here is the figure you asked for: 0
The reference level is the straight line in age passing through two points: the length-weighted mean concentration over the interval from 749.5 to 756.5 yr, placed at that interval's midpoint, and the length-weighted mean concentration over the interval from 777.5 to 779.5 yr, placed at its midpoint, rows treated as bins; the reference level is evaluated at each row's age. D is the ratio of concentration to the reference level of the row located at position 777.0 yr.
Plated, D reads 1.02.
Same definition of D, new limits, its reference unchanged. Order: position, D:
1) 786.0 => 0.80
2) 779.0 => 0.99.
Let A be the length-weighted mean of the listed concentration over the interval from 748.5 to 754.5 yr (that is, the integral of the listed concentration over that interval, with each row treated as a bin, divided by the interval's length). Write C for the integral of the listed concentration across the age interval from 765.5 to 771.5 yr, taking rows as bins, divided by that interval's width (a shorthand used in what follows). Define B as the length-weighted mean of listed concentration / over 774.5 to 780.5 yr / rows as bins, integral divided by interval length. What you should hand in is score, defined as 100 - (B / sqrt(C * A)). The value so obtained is 98.8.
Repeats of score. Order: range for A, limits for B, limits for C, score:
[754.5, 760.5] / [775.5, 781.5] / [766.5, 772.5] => 98.8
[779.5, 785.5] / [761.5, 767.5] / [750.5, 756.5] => 99.0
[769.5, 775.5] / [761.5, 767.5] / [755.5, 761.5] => 99.1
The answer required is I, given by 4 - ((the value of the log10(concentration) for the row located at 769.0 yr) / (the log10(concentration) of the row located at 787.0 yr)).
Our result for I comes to 2.97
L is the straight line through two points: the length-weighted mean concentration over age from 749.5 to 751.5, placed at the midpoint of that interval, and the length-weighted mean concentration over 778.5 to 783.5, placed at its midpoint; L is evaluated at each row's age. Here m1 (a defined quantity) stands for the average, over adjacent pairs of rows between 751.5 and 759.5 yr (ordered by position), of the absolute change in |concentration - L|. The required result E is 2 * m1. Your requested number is 0.18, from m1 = 0.09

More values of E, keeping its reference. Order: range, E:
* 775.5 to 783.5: 0.28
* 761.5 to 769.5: 0.20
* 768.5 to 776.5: 0.36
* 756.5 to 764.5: 0.14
